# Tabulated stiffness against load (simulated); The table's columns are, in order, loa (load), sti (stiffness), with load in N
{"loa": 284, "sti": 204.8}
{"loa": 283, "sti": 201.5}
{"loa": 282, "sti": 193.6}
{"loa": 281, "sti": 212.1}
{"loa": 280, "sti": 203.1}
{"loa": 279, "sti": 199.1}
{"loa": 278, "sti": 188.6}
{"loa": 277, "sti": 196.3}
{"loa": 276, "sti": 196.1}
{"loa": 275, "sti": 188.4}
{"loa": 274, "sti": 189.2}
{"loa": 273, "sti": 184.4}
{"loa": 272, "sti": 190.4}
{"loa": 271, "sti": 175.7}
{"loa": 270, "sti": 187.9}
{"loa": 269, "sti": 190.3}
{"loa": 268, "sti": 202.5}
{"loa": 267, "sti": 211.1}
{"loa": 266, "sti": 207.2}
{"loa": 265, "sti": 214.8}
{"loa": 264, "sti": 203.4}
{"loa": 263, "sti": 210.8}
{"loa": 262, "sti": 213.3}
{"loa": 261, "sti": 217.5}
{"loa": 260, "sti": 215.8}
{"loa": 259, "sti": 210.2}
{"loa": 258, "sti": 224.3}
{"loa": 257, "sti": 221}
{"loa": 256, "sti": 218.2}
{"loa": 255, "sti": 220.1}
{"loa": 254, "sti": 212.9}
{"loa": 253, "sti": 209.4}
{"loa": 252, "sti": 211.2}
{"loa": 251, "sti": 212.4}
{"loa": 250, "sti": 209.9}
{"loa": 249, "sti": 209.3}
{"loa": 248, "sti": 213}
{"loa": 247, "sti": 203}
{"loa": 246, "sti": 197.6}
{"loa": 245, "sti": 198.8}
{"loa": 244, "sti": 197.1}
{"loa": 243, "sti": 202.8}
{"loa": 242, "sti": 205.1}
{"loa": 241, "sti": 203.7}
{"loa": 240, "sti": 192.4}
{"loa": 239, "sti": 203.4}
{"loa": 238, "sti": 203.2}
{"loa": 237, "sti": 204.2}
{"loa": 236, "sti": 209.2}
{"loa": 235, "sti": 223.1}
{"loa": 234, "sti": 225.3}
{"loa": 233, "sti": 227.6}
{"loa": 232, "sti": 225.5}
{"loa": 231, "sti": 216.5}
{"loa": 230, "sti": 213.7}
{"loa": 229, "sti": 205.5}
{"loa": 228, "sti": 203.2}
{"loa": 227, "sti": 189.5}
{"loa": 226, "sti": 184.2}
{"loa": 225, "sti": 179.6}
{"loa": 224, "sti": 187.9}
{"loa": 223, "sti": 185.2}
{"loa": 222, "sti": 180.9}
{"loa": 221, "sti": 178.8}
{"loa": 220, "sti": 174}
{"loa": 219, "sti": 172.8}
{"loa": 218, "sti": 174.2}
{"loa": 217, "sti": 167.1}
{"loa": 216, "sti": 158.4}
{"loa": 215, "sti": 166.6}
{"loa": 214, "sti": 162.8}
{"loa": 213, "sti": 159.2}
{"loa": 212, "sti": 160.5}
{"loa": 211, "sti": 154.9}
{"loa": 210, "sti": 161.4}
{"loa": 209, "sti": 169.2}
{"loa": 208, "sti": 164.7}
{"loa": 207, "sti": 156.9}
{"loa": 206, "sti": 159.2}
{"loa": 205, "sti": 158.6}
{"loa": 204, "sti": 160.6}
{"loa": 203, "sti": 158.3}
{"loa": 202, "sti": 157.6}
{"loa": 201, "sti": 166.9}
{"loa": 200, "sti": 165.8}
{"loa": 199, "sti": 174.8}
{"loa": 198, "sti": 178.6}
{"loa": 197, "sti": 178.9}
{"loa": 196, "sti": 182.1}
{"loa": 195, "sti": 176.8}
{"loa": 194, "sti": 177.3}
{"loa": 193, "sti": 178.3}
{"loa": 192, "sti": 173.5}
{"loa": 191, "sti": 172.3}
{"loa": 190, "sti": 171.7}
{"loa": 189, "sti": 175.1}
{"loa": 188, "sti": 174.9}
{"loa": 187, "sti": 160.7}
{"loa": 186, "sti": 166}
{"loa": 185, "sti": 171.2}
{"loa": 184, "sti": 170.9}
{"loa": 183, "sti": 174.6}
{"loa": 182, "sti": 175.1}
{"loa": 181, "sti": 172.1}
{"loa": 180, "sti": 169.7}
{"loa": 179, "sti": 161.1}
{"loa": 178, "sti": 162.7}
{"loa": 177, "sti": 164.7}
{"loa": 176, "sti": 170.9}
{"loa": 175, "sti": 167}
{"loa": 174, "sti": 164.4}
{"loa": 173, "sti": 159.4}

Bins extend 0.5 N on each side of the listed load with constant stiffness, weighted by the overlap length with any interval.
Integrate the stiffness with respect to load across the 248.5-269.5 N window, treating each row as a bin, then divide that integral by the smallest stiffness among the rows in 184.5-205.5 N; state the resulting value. 28.2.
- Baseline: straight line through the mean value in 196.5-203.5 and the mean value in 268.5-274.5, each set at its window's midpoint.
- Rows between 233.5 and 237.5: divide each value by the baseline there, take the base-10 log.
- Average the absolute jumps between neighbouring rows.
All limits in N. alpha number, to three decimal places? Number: 0.015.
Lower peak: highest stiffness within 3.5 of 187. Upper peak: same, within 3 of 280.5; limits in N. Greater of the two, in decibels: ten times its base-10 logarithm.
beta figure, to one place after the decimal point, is 23.3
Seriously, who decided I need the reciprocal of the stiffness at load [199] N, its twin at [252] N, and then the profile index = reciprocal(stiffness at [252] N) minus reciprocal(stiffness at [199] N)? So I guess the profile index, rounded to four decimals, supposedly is -0.0010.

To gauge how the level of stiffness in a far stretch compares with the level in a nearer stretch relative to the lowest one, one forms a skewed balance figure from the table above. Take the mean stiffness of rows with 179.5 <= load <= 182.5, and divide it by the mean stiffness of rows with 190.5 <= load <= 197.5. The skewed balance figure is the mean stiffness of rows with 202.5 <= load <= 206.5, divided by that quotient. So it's 164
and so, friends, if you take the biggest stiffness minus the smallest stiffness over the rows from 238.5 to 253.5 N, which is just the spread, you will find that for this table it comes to 21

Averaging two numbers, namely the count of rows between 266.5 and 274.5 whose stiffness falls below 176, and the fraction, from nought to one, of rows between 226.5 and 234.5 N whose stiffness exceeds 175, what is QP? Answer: 1.0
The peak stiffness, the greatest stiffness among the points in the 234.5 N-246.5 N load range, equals 223.1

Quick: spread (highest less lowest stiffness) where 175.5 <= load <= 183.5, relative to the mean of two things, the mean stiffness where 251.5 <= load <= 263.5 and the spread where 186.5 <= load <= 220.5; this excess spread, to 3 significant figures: -107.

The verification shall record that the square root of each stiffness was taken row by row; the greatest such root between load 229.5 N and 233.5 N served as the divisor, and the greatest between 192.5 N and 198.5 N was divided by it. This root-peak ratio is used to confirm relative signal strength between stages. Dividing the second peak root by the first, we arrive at 0.89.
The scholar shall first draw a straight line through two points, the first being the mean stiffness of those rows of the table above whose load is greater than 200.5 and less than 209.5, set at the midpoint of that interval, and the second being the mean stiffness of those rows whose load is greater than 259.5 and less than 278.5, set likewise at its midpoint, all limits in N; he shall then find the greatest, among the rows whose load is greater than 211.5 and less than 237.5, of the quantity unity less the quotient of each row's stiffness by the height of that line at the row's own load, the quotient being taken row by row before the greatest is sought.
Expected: 0.056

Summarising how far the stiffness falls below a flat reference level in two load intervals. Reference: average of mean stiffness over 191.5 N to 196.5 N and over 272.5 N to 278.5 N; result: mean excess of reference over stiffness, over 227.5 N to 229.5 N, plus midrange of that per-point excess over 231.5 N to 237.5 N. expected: -52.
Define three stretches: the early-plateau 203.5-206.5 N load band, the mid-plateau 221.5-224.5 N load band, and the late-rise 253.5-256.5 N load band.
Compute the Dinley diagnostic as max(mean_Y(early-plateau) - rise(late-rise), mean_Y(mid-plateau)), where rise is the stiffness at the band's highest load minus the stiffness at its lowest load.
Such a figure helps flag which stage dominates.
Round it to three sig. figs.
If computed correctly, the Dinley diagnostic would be 185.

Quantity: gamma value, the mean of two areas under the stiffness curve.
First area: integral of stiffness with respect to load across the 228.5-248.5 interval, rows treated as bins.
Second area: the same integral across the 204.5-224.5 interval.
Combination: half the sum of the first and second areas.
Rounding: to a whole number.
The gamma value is 3762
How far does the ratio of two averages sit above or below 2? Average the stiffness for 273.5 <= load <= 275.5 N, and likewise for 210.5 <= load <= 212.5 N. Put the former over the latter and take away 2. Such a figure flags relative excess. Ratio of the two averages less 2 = -0.80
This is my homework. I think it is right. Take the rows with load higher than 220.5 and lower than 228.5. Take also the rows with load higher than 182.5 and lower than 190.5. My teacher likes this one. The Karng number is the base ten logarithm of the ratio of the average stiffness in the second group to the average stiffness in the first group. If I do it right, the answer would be -0.038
